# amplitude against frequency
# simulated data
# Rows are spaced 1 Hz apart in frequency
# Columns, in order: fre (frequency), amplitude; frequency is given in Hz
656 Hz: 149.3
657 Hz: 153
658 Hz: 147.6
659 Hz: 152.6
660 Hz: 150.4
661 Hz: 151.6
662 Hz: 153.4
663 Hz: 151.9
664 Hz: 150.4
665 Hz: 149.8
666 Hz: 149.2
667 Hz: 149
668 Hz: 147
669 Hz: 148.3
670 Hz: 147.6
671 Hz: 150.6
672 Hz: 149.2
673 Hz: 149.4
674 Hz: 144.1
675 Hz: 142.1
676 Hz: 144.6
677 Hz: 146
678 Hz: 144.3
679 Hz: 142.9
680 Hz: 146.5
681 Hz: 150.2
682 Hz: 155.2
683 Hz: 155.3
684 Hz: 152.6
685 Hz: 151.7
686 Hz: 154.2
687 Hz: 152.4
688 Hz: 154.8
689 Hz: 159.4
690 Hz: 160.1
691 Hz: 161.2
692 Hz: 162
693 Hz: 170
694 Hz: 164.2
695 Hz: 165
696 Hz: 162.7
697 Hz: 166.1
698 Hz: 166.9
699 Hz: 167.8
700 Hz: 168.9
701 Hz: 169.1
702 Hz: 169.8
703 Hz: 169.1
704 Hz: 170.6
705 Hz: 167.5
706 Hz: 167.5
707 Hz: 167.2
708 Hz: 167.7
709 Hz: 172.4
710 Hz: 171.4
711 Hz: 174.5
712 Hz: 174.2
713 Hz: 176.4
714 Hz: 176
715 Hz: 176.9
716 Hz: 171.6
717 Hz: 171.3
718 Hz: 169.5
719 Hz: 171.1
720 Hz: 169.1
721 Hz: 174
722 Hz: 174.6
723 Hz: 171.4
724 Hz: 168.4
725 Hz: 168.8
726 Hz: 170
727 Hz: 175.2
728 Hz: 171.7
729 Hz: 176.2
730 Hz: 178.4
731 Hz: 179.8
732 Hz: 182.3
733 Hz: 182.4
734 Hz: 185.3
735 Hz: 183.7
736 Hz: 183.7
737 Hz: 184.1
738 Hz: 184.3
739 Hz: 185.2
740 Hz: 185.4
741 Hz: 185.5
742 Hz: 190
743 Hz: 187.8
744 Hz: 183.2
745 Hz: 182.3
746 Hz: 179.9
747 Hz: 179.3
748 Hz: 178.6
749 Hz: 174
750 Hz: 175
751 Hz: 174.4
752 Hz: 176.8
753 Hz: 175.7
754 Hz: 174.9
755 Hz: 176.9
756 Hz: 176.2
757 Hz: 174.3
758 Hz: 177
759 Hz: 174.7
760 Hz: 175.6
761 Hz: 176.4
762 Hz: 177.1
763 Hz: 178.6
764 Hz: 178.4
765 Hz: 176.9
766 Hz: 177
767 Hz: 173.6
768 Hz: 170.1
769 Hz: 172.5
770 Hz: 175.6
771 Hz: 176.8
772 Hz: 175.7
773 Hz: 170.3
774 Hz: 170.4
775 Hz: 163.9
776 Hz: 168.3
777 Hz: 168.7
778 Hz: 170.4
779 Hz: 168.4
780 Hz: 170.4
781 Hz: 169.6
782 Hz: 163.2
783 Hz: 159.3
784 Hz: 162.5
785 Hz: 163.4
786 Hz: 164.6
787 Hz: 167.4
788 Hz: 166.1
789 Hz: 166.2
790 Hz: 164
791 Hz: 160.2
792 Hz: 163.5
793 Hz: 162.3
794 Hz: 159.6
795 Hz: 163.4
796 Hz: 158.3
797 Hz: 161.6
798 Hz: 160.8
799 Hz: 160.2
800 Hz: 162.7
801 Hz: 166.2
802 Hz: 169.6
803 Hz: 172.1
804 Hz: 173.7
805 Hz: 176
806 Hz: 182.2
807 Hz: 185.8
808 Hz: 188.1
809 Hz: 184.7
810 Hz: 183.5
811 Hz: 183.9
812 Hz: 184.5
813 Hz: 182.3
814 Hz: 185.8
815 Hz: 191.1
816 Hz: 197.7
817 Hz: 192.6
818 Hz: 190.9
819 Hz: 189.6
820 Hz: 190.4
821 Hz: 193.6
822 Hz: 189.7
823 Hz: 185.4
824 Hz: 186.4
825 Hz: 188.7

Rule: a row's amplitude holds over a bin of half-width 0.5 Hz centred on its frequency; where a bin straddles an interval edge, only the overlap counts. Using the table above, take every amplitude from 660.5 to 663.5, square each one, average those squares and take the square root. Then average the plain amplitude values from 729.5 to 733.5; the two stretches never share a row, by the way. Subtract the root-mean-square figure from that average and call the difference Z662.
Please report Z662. 28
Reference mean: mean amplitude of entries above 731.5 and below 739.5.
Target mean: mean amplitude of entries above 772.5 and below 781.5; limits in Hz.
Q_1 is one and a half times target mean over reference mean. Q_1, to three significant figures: 1.38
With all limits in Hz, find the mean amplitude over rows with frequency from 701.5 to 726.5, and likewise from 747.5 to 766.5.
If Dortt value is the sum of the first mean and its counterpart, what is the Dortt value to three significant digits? 347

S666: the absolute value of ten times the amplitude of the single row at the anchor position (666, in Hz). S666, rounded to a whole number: 1492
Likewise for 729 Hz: 1762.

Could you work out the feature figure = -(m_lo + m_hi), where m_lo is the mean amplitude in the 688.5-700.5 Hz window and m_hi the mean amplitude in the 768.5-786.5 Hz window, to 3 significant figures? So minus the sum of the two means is -333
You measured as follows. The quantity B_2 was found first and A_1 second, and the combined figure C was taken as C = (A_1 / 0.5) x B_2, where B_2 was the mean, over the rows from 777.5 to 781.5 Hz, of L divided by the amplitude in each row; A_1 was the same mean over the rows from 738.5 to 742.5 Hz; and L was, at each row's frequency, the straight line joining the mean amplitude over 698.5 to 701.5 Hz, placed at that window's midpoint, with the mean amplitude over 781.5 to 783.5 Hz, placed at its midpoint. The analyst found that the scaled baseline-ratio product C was 1.68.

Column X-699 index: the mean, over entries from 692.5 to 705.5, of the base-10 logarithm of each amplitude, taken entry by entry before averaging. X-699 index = 2.22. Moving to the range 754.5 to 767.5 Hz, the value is 2.25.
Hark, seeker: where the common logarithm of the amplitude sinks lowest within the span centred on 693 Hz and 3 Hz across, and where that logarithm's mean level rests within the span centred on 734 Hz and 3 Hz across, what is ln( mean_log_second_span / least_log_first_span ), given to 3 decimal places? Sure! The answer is 0.025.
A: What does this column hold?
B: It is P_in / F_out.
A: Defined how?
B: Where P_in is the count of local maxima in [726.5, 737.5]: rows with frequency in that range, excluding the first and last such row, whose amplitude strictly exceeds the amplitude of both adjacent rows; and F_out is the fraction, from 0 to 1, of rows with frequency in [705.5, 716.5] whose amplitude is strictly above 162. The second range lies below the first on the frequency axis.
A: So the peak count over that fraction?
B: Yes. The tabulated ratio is 1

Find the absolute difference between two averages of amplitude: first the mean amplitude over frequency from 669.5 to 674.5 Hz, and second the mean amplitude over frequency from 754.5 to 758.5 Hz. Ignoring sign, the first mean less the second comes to 28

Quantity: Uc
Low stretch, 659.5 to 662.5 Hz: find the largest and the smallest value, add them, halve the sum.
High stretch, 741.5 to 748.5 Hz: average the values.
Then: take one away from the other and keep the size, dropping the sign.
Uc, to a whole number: 31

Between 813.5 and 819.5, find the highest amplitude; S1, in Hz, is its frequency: 816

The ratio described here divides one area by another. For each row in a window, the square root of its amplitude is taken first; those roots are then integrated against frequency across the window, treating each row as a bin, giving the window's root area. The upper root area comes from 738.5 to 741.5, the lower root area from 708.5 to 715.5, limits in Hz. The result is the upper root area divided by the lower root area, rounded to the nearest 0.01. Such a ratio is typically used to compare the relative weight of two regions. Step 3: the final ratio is 0.44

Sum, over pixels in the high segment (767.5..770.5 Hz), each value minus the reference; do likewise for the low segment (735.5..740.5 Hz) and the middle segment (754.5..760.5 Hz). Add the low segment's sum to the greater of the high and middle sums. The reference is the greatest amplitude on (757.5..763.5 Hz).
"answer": 13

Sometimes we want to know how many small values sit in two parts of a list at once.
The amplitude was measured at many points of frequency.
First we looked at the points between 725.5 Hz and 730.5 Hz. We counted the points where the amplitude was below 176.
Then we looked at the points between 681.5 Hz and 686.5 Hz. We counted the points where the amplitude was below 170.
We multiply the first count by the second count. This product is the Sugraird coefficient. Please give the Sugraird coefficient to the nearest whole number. 15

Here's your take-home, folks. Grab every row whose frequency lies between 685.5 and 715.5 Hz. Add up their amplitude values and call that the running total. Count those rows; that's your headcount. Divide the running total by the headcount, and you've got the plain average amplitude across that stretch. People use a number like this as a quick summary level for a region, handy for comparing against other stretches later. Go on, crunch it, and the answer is 167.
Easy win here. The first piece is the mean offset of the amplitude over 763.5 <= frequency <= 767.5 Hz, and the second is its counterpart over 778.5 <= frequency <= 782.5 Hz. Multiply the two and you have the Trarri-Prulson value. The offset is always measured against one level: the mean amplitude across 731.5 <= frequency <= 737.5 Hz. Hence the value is 111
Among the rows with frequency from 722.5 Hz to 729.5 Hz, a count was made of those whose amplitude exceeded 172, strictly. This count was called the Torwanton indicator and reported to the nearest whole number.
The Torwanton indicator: 2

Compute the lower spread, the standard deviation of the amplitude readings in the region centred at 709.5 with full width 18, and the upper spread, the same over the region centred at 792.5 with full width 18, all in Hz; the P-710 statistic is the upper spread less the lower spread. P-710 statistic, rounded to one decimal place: -0.6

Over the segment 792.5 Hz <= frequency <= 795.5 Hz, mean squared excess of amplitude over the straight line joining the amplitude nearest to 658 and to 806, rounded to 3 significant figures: 313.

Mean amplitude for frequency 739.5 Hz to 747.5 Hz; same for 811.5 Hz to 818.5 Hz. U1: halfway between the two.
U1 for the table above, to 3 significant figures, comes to 187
